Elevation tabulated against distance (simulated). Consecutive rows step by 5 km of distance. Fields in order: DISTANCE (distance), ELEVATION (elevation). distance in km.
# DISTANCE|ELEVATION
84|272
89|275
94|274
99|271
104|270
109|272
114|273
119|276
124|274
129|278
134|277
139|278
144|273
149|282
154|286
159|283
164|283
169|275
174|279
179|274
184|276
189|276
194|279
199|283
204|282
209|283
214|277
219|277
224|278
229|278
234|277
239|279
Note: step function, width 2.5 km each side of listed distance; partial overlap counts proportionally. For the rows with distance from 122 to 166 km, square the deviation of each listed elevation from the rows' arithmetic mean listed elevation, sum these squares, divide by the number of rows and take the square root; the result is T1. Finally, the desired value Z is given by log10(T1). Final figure 0.62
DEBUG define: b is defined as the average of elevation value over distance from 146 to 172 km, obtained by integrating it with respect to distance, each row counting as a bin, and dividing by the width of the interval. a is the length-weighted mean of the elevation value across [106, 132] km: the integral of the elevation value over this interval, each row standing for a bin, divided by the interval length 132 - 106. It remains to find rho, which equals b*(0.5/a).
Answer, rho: 0.513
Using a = 275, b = 282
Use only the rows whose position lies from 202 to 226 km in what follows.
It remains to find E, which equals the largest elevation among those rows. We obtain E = 283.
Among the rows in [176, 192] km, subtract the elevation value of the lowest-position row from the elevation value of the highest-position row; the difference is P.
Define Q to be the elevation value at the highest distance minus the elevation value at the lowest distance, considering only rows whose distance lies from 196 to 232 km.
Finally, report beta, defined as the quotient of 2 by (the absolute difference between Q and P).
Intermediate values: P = 2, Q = -5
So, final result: 0.29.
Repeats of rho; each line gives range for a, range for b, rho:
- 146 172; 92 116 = 0.483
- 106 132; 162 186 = 0.505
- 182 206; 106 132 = 0.492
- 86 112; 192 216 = 0.516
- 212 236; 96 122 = 0.491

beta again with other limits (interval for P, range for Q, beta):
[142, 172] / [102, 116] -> 2.00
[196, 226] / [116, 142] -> 0.29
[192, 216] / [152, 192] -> 0.25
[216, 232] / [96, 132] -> 0.33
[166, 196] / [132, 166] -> 1.00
